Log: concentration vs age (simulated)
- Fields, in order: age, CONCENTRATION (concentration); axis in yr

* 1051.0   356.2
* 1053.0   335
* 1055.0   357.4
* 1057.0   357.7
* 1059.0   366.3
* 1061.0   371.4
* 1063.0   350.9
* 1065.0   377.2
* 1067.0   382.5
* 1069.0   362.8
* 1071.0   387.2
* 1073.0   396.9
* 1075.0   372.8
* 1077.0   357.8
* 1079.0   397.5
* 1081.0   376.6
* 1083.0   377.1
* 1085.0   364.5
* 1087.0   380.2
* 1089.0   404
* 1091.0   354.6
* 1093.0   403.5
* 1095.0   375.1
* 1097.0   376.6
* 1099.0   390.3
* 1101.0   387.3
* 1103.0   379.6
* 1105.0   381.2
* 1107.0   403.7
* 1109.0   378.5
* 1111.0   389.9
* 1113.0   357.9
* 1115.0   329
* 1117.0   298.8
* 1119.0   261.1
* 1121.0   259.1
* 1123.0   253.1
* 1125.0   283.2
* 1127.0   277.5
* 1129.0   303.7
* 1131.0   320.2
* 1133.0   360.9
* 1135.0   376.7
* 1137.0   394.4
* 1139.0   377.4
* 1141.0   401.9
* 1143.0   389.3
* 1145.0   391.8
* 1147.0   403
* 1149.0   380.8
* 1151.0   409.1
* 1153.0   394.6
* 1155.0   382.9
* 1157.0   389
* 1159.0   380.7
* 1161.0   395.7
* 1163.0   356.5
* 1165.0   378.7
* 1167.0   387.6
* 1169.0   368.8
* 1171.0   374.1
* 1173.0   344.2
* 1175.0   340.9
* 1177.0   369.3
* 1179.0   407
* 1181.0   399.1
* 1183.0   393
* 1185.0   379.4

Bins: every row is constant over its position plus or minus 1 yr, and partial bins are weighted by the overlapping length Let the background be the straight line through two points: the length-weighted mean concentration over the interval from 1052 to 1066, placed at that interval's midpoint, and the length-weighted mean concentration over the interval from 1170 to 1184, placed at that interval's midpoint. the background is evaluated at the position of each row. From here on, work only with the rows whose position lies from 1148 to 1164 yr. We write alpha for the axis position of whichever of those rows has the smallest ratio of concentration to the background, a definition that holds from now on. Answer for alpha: 1163.0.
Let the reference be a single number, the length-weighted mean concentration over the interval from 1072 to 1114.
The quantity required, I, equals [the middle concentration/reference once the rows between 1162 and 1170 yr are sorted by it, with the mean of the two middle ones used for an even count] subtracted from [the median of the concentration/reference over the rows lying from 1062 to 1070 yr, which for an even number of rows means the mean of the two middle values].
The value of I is -0.01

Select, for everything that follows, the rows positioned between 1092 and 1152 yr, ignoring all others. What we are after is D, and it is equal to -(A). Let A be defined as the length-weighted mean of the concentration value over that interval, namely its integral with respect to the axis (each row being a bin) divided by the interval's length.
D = -356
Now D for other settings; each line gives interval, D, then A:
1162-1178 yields -365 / 365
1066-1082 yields -379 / 379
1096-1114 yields -383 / 383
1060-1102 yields -378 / 378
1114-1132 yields -287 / 287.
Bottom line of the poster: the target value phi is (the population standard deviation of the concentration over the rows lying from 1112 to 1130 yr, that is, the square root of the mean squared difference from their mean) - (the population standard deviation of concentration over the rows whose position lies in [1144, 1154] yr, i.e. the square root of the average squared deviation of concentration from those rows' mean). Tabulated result 23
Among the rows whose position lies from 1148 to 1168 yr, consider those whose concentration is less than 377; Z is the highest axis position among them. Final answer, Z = 1163.0 yr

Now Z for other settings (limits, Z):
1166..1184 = 1177.0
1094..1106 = 1097.0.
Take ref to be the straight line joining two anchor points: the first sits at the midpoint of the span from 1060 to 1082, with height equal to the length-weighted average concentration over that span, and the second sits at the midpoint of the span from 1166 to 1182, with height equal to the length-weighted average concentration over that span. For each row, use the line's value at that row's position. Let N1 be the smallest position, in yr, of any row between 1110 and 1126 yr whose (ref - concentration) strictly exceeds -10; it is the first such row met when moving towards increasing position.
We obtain 1113.0 yr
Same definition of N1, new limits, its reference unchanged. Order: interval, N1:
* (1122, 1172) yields 1123.0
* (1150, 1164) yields 1155.0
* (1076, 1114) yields 1077.0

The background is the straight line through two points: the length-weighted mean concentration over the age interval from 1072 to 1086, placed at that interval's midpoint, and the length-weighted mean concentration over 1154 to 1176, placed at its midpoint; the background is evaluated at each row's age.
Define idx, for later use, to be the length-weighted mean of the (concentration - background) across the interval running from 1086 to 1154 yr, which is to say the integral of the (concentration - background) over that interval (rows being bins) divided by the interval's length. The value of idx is -16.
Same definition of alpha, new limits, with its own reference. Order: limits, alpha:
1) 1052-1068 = 1053.0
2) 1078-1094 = 1091.0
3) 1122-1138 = 1123.0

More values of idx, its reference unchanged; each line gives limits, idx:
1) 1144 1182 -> 9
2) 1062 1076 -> -2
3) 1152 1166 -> 10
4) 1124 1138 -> -44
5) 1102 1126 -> -44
